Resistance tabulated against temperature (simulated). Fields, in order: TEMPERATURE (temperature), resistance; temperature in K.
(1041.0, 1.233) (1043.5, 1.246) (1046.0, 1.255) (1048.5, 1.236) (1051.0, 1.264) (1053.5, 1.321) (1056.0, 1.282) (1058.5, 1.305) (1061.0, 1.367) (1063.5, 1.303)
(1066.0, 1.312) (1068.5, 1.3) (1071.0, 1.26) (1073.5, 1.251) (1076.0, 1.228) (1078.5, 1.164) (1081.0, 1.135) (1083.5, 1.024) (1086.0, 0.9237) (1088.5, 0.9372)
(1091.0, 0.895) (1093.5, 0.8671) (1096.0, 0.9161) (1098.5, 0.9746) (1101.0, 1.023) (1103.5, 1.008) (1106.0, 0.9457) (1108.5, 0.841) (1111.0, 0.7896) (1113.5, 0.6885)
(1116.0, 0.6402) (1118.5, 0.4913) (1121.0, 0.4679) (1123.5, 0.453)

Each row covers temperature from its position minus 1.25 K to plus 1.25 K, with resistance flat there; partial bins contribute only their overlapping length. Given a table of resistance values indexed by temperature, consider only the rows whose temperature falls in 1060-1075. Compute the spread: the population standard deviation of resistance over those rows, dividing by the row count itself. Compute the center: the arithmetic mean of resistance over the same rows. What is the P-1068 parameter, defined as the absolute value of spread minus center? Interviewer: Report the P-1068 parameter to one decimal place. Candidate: 1.3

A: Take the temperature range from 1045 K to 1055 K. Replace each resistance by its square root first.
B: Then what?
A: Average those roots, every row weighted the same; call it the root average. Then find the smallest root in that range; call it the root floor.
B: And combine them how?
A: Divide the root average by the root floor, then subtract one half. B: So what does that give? 0.513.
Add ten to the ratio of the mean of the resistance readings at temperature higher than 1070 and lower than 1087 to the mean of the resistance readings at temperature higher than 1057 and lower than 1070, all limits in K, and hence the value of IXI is 10.87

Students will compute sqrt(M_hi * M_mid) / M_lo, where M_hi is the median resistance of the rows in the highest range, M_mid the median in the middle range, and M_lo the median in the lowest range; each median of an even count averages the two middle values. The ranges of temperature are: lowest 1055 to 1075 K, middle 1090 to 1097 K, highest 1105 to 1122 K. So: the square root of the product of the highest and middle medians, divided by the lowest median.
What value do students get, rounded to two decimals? 0.60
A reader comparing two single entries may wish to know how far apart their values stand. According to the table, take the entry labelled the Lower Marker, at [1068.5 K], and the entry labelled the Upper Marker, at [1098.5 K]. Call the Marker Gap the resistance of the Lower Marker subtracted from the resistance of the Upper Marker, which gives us -0.33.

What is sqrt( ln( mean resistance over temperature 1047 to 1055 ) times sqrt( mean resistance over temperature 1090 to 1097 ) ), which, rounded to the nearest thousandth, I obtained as 0.478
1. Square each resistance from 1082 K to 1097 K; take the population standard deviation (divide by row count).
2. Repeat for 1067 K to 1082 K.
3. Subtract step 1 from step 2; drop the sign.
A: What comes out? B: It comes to 0.045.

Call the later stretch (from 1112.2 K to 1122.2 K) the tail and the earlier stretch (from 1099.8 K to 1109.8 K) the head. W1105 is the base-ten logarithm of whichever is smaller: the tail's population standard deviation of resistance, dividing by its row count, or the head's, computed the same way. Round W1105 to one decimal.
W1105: -1.1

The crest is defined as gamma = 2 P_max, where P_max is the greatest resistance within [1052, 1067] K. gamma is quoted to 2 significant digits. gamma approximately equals 2.7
